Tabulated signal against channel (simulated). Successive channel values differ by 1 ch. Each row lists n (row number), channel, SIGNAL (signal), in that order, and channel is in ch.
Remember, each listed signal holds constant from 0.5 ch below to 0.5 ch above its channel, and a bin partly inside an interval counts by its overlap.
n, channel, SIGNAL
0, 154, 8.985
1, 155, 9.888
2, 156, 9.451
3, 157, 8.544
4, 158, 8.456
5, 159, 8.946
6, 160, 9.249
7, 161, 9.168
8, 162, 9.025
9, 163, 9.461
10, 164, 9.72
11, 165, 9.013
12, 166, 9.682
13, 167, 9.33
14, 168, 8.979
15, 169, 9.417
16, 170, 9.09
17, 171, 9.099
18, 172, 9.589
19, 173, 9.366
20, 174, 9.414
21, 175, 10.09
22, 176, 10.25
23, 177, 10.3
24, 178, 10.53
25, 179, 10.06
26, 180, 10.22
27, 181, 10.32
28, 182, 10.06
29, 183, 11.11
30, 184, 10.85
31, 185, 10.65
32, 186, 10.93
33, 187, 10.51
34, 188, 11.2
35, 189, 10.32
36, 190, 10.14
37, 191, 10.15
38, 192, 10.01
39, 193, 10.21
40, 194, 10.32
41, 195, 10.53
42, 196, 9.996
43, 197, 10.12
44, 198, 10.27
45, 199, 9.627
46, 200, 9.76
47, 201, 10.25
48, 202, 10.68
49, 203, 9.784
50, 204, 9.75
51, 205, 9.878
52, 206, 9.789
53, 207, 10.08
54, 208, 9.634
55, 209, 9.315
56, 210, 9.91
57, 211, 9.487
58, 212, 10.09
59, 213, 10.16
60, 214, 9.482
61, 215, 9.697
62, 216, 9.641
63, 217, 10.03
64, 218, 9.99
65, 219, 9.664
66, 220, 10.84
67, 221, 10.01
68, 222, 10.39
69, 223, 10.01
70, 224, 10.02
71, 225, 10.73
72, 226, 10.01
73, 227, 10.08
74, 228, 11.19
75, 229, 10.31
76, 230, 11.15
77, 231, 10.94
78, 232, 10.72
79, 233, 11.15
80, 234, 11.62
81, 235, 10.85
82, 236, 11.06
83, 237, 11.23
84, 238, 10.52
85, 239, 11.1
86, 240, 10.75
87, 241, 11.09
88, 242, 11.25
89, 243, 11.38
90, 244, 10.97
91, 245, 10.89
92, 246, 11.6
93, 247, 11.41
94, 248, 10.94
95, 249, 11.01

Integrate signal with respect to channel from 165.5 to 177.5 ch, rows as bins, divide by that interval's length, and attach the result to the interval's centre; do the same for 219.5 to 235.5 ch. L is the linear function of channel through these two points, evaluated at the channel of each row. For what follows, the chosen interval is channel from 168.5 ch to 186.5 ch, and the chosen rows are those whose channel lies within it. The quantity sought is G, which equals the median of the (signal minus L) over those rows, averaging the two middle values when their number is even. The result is 0.49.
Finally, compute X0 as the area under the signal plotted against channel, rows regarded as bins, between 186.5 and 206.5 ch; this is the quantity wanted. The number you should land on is 203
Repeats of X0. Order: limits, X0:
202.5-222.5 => 198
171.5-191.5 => 206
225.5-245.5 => 218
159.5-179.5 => 191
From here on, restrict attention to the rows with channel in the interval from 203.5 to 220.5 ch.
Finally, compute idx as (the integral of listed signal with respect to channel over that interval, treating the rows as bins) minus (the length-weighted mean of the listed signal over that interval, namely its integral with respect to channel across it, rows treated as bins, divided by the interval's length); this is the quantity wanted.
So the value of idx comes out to 158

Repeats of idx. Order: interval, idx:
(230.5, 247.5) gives 177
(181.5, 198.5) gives 167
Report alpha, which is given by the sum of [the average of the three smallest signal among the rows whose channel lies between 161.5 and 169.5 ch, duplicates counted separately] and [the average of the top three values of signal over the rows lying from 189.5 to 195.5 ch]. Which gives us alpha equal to 19.4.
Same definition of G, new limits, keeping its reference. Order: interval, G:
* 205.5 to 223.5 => -0.47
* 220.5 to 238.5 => 0.04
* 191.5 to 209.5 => -0.09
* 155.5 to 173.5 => -0.20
